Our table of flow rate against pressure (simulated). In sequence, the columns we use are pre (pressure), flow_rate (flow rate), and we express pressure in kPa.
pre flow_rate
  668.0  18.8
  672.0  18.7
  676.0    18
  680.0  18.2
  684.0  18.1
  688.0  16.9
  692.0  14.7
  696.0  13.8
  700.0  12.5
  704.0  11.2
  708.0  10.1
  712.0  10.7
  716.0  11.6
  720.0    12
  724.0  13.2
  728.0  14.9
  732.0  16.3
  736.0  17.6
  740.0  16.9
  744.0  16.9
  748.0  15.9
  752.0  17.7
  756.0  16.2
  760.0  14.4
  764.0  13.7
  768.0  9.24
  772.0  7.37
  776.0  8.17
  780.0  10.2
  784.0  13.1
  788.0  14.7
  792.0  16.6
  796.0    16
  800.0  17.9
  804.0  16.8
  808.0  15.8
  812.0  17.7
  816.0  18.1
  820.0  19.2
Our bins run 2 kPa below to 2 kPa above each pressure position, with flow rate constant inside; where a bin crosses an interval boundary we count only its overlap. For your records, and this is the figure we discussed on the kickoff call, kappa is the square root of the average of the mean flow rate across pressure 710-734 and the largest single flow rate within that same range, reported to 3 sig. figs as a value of 3.84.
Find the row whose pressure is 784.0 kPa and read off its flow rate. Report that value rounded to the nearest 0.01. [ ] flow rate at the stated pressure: 13.10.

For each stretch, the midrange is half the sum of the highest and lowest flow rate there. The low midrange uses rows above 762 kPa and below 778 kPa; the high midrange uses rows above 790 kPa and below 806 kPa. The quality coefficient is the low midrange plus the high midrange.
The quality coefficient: 27.5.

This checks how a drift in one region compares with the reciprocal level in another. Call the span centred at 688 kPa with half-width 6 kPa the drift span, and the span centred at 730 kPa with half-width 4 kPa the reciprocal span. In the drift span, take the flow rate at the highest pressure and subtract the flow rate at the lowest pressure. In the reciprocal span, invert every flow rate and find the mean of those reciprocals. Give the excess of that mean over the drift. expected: 3.5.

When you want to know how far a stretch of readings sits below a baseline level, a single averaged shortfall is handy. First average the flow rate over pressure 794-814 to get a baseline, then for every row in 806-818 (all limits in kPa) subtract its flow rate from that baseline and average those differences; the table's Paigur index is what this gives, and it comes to -0.4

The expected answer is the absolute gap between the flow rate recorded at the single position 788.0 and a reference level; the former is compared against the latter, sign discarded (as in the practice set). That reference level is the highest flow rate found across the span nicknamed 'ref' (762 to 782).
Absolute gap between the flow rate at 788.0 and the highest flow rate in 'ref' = 1.0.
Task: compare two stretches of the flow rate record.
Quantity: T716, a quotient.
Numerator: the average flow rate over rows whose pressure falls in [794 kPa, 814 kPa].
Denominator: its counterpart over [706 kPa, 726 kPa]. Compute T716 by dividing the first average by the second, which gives 1.5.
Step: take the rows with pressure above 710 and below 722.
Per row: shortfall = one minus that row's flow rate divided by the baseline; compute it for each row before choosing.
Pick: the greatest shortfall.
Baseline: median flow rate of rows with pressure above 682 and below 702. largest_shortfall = 0.27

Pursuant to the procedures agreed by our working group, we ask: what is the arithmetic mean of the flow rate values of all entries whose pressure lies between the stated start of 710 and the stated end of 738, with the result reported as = 13.8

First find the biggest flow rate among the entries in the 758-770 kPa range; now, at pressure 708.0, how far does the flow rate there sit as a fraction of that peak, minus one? -0.30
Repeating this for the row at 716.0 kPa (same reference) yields -0.19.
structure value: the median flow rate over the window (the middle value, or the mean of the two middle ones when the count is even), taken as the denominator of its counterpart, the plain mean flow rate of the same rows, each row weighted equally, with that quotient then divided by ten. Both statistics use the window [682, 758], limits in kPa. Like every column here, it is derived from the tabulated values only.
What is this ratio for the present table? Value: 0.098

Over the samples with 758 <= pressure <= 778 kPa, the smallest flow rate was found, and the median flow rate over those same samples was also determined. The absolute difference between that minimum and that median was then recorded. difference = 1.9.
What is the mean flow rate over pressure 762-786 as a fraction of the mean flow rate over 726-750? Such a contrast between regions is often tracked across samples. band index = 0.63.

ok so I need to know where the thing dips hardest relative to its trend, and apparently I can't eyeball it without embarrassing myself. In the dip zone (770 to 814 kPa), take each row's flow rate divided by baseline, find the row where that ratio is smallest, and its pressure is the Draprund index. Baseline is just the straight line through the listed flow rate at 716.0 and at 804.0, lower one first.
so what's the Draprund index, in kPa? 772.0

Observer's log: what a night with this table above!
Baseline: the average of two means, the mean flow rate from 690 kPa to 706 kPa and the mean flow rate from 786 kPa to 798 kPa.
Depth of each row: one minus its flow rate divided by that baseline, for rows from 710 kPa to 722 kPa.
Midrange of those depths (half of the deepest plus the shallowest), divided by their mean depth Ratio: 1.03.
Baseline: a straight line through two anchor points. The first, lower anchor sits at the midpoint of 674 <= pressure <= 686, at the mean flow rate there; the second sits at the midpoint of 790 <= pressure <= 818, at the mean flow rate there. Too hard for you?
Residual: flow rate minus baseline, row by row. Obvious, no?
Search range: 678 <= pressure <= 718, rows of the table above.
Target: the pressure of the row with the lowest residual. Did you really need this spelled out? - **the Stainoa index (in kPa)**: 708.0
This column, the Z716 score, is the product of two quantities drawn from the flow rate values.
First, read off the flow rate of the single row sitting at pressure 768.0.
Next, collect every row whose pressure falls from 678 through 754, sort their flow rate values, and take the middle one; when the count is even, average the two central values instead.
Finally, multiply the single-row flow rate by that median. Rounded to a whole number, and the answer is 138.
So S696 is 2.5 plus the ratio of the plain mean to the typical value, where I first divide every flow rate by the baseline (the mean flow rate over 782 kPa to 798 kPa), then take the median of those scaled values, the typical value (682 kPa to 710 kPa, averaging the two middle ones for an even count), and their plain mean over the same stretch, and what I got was 3.51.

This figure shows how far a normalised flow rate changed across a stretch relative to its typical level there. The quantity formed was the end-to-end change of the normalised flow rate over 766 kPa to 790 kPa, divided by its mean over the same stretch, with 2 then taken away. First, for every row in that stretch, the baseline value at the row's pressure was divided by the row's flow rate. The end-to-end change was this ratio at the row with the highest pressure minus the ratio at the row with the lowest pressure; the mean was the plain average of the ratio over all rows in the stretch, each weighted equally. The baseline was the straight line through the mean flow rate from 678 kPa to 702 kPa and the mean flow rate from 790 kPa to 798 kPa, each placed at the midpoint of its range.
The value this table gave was -2.4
